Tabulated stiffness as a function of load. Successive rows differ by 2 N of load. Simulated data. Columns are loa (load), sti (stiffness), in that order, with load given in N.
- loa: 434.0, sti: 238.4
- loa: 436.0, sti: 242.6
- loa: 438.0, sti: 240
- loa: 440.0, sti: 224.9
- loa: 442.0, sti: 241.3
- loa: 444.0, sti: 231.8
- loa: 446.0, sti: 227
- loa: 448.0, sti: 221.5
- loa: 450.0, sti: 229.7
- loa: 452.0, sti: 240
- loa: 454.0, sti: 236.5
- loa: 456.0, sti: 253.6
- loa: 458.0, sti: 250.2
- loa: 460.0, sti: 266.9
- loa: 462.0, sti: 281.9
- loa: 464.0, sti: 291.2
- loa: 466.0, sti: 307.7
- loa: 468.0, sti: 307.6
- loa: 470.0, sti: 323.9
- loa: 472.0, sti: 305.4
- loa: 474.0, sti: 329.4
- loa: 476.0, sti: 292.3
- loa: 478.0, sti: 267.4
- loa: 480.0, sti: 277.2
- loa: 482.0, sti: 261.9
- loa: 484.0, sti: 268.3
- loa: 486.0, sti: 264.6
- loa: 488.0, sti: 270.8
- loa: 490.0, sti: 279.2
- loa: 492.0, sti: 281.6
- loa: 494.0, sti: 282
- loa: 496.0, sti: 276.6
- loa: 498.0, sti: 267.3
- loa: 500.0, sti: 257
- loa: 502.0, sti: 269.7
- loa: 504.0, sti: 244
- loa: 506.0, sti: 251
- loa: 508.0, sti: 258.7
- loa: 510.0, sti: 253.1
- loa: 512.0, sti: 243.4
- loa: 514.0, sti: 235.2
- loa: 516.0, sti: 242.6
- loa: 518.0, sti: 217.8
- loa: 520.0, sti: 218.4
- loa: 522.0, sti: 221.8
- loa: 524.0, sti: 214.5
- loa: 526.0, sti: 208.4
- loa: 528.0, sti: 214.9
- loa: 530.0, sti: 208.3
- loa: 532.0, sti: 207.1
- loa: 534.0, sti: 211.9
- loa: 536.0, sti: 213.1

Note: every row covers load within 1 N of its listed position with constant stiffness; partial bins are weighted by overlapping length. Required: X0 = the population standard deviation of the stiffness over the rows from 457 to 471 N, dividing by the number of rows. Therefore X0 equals 23.8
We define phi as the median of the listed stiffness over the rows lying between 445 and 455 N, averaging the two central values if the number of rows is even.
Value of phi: 230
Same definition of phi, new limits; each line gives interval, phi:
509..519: 243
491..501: 277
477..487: 267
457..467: 282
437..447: 232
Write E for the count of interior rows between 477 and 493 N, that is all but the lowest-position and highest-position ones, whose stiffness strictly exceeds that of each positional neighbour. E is 2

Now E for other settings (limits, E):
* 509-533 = 3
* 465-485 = 3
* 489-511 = 3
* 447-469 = 3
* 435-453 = 1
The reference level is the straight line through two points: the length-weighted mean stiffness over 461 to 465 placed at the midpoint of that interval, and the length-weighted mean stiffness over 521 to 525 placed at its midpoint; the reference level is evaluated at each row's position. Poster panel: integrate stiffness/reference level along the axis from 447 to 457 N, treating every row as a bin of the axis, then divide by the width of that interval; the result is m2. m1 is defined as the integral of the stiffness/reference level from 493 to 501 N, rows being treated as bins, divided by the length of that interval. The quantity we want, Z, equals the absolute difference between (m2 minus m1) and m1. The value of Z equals 1.39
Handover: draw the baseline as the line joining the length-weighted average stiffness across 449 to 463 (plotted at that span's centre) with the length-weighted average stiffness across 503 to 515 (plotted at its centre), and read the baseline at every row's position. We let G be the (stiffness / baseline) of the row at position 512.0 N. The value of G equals 0.98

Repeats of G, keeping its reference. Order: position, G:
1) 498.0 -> 1.08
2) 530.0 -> 0.85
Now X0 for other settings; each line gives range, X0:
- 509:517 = 6.4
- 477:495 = 7.2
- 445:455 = 6.6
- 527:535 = 3.1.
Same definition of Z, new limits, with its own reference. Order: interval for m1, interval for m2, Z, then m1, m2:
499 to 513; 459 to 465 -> 1.16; 1.07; 0.97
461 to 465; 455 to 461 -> 1.12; 1.00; 0.88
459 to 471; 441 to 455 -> 1.32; 1.04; 0.77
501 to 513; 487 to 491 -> 1.07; 1.07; 1.07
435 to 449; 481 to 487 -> 0.49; 0.75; 1.01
